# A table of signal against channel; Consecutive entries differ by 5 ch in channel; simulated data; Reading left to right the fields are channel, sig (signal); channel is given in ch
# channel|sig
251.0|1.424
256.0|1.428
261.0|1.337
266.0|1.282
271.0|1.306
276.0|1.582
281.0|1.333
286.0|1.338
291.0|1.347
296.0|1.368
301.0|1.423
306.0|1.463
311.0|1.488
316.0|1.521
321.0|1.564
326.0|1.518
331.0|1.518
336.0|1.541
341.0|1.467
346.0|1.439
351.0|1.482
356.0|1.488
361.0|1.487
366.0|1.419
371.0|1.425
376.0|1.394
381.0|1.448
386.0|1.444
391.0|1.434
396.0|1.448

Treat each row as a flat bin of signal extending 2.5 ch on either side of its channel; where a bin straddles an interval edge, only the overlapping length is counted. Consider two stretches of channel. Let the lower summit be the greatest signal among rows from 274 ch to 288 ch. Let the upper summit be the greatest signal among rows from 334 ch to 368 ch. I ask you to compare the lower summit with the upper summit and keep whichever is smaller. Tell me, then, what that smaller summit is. 1.54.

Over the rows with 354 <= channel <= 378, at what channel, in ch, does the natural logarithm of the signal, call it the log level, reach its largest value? 356.0 ch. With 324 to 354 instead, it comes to 336.0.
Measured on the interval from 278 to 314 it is 311.0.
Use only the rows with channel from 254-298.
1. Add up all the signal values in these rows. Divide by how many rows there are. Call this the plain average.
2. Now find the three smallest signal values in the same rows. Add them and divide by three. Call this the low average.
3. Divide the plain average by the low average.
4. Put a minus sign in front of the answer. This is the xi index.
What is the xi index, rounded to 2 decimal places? -1.05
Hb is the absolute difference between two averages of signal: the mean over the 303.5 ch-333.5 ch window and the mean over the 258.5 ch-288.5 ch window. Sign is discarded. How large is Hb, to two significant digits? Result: 0.15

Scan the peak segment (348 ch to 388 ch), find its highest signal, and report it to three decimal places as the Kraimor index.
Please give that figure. 1.488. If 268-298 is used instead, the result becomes 1.582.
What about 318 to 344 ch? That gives 1.564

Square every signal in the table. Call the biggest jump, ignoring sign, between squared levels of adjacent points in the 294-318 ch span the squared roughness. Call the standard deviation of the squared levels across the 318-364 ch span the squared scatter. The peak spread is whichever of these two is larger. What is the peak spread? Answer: 0.15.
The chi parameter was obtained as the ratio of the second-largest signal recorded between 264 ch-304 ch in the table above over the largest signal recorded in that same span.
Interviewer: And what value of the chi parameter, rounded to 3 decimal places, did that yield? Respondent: 0.899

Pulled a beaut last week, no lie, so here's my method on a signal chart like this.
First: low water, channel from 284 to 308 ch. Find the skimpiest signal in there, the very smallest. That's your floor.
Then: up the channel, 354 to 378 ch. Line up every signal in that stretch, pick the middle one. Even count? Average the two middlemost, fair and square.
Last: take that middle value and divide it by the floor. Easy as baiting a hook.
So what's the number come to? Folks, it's 1.07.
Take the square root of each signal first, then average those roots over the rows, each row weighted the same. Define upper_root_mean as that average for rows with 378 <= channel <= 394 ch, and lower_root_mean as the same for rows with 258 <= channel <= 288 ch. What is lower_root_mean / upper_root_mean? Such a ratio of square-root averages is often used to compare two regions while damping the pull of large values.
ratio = 0.97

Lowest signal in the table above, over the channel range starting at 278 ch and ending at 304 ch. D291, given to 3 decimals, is 1.333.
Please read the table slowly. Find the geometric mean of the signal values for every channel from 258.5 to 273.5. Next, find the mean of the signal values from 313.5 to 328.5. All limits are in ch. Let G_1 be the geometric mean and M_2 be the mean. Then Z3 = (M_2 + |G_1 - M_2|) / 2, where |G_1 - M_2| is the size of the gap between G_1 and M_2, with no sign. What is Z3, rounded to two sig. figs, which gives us 0.88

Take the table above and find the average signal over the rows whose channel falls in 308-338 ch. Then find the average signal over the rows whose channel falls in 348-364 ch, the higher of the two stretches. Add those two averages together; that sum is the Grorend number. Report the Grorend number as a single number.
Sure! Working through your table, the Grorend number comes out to 3.01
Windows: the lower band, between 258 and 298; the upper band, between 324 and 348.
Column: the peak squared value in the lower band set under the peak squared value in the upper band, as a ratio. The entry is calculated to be 0.95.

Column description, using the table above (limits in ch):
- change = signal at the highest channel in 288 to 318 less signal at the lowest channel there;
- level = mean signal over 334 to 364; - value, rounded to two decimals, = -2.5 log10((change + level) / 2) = 0.20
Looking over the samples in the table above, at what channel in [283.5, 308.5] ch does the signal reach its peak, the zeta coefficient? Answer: 306.0 ch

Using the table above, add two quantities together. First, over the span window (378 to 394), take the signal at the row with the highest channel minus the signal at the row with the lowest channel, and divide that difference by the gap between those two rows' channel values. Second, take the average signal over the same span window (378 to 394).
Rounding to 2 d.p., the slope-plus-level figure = 1.44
